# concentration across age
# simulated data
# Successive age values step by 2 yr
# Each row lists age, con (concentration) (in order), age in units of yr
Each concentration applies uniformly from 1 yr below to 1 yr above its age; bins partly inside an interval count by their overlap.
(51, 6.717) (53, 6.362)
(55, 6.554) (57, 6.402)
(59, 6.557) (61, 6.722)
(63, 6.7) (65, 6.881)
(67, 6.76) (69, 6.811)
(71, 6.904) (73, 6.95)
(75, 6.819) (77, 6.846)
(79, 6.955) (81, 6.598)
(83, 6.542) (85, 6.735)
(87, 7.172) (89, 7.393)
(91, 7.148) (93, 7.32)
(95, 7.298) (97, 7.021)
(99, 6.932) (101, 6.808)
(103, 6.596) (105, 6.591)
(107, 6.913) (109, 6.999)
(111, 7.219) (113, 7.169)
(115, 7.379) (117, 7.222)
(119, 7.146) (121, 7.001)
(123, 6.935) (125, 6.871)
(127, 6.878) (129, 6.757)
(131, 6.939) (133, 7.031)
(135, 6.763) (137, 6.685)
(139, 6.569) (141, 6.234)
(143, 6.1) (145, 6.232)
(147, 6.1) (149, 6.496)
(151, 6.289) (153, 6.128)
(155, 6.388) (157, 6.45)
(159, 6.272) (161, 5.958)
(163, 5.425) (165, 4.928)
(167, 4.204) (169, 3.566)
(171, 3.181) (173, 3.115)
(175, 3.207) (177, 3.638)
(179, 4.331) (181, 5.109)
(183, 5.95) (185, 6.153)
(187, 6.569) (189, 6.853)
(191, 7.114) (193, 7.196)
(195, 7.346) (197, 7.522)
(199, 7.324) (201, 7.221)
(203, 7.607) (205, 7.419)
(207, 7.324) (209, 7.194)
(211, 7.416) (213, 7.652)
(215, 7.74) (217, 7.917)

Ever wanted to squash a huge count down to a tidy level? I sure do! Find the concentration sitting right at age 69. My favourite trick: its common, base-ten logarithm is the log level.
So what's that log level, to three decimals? 0.833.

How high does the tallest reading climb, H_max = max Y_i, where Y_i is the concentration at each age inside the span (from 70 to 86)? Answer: 6.955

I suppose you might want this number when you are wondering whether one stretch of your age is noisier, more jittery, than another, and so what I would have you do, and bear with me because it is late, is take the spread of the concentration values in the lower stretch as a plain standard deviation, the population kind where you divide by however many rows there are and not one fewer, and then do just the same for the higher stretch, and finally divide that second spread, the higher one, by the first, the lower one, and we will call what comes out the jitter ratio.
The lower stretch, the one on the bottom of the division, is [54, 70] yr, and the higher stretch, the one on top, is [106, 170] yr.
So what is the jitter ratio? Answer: 5.7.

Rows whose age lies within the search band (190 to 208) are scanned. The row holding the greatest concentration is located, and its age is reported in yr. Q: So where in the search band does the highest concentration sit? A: 203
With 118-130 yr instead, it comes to 119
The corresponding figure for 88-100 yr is 89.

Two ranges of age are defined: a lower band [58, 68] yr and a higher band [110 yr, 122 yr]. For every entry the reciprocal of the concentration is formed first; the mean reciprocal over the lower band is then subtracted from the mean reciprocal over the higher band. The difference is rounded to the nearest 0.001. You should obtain -0.010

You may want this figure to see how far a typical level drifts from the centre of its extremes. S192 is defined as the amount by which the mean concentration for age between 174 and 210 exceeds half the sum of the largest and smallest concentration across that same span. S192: 0.99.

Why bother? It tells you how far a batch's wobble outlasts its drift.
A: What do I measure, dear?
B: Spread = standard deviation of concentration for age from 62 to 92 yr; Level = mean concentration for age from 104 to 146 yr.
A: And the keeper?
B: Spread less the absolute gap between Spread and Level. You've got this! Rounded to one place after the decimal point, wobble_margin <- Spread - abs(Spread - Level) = -6.4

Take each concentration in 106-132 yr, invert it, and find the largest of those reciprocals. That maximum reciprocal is 0.148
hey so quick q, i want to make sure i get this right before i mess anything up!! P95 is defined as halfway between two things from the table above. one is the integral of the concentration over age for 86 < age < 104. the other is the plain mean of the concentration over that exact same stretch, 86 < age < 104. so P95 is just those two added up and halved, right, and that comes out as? 67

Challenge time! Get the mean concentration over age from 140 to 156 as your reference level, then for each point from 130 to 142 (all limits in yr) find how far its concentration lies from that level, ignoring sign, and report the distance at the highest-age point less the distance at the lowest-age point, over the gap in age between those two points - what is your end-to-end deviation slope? -0.068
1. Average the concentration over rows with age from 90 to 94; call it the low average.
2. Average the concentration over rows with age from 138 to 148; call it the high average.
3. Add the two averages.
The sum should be 13.5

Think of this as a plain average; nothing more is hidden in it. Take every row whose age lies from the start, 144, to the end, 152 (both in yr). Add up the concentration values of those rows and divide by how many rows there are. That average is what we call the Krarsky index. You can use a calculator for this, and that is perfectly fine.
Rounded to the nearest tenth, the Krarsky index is 6.3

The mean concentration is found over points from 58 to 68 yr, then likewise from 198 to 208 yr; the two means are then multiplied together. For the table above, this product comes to 50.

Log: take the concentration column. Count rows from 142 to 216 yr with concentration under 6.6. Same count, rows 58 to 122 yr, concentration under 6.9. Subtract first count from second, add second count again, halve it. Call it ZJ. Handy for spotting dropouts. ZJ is 2.5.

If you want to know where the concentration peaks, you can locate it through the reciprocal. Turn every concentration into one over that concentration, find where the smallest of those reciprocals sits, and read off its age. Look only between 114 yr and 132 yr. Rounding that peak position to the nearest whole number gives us 115 yr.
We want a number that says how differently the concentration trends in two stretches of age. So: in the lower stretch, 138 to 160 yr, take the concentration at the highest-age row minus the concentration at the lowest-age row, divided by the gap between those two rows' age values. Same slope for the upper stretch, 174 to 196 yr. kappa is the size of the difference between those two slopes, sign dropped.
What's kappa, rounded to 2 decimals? 0.22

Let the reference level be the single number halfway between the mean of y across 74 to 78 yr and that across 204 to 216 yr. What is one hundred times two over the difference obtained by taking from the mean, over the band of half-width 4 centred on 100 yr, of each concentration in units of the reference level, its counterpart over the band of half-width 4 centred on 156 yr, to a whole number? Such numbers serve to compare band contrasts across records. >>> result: 2697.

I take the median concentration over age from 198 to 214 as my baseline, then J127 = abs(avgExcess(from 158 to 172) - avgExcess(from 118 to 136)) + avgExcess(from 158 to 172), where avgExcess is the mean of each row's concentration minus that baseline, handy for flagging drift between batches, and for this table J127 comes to -0.45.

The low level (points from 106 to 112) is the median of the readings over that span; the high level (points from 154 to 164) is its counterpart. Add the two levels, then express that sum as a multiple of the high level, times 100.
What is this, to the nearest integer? 212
